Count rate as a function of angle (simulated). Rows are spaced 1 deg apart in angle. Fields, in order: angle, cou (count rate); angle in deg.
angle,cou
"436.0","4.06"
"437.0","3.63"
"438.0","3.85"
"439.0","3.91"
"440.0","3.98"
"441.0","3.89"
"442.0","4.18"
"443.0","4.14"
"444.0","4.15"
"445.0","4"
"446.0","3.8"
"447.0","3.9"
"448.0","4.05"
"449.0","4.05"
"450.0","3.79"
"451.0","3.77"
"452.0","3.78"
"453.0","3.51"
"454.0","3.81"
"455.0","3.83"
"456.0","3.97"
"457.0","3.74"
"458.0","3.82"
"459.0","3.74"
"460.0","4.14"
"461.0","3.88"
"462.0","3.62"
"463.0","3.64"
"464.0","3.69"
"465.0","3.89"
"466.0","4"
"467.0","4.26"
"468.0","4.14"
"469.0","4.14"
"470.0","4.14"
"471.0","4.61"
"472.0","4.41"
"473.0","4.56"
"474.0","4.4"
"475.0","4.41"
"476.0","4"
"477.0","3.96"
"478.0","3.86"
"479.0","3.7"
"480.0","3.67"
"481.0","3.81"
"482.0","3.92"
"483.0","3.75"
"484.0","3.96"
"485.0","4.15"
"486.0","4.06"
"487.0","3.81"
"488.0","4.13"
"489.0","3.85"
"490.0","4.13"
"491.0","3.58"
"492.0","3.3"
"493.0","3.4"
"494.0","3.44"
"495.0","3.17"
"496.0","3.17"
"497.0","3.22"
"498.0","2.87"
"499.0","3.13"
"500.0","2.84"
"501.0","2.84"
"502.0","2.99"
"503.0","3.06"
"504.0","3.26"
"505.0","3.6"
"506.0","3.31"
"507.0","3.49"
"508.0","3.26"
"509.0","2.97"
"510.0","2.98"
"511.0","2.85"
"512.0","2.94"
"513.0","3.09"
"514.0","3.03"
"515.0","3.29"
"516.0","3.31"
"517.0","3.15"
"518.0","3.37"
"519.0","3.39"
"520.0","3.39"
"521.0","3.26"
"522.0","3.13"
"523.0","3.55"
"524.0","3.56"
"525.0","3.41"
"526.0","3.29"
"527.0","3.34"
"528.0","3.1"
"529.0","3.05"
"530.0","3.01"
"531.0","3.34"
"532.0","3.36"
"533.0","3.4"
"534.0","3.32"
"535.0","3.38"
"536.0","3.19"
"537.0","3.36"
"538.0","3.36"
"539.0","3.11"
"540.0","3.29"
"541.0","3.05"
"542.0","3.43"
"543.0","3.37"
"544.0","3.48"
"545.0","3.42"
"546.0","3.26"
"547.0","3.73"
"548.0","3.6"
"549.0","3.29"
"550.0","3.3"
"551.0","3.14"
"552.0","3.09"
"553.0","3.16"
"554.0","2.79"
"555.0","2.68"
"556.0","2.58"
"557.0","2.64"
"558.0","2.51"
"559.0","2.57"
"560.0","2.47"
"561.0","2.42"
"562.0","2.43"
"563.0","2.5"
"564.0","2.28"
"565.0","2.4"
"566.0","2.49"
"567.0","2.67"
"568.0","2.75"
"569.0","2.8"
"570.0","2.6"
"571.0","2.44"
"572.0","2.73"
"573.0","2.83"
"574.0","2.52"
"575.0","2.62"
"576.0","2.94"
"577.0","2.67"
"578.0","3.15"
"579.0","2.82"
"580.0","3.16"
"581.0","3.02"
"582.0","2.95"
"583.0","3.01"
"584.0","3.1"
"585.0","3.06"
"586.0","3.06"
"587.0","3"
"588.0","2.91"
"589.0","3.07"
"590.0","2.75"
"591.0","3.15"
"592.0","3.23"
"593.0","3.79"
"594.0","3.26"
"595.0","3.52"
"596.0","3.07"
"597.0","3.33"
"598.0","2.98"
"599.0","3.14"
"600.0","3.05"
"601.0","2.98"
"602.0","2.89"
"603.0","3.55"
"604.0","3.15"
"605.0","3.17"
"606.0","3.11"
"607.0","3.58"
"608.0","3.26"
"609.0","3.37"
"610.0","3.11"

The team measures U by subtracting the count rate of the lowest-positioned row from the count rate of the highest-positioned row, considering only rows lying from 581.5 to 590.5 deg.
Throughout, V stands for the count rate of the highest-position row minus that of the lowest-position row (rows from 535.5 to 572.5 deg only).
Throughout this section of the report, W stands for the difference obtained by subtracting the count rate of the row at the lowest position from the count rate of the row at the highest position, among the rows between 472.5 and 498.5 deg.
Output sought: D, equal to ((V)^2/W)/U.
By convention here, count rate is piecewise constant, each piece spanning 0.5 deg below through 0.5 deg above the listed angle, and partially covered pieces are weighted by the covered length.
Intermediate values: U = -0.20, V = -0.5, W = -1.69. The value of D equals 0.63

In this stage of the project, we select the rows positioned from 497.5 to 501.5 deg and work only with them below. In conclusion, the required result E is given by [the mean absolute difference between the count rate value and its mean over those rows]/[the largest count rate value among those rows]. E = 0.034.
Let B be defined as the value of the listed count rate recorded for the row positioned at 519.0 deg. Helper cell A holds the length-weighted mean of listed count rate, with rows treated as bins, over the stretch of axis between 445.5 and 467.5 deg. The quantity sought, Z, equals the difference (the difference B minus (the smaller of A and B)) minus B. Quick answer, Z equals -3.4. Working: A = 3.8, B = 3.39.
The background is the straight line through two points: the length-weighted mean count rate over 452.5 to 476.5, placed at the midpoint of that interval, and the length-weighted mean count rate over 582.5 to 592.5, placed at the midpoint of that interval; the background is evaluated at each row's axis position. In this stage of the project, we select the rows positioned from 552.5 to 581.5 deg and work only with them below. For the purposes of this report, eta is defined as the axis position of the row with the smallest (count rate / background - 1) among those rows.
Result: 564.0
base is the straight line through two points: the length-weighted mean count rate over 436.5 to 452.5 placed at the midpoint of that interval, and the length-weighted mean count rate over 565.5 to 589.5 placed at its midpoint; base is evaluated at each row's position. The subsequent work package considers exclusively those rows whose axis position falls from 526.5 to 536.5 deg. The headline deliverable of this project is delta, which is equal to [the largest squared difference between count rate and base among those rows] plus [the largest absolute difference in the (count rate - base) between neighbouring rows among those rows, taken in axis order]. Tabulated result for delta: 0.4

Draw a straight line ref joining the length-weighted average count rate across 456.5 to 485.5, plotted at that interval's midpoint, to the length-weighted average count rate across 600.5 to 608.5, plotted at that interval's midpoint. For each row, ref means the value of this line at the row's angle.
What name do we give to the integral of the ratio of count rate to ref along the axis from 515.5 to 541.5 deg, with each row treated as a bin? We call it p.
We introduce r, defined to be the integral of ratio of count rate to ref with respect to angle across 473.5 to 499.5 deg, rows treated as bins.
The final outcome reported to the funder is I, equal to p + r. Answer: 48.1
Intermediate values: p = 23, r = 25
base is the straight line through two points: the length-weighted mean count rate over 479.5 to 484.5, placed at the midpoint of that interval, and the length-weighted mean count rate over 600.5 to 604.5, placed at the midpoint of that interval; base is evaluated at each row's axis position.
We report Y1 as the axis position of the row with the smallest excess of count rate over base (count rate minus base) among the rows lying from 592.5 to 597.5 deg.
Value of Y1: 596.0 deg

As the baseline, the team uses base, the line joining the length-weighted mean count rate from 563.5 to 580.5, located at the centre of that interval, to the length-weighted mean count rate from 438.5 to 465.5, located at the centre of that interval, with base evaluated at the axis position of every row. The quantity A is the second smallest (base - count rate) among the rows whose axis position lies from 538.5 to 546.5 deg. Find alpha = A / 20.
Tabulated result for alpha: -0.02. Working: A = -0.46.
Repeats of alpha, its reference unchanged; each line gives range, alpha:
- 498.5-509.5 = -0.01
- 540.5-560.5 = -0.03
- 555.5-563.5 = 0.01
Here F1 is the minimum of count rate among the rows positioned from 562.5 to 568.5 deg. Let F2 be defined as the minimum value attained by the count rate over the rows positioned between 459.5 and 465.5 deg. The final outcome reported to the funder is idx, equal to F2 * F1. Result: 8.3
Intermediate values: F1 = 2.28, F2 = 3.62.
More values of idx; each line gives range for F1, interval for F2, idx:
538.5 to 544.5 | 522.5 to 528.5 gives 9.5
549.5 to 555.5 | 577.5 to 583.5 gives 7.6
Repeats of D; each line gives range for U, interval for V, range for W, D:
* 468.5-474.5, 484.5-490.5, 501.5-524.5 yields 0.00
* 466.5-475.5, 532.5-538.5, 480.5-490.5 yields 0.03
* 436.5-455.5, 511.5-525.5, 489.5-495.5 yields -1.15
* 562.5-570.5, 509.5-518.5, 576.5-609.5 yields 2.17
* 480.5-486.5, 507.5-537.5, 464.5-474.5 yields 0.08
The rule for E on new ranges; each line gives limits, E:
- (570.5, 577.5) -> 0.045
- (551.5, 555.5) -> 0.062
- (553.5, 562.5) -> 0.034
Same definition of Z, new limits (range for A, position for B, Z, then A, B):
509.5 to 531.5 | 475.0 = -3.2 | 3.2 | 4.41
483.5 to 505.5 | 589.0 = -3.1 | 3.5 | 3.07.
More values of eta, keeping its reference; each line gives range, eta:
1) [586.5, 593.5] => 590.0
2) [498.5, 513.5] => 500.0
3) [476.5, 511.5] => 500.0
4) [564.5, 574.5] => 565.0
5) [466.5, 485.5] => 480.0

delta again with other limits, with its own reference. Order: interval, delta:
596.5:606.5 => 1.5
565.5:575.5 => 0.5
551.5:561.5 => 0.7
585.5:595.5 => 1.7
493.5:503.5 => 0.7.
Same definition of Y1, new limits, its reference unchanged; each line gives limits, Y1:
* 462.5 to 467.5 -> 463.0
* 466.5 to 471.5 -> 468.0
